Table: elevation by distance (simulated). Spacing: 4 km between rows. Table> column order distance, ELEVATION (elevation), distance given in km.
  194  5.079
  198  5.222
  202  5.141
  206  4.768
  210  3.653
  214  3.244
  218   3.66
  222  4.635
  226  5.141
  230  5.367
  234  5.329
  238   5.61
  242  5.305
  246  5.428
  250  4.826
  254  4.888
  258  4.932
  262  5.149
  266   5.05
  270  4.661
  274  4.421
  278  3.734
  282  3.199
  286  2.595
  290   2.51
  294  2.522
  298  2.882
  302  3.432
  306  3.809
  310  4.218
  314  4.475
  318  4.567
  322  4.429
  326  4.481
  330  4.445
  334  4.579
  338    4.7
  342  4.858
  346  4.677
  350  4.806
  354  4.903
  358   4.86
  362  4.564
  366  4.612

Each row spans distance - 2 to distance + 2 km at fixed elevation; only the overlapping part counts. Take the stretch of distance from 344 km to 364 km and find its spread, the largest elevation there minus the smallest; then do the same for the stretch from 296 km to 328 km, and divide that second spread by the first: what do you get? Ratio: 5.0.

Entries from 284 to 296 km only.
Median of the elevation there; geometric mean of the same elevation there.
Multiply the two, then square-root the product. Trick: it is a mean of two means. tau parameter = 2.5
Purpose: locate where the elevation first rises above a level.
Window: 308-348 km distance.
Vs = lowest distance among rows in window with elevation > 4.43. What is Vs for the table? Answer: 314 km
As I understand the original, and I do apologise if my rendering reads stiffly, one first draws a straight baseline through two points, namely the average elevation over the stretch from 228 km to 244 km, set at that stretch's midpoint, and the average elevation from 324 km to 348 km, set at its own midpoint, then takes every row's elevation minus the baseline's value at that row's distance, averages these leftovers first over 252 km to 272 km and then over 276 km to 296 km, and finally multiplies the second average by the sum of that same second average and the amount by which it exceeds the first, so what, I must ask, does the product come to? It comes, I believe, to 8.3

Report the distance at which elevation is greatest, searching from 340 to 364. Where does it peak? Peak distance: 354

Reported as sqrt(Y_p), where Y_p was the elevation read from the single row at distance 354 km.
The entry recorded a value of 2.21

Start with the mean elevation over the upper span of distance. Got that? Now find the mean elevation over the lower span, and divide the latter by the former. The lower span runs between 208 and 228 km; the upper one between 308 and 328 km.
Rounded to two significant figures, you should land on 0.92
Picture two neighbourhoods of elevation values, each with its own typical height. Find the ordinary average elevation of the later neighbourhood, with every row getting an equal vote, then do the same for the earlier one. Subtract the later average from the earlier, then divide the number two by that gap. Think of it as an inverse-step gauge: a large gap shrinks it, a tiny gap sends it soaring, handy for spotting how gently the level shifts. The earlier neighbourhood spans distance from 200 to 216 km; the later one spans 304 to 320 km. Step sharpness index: -30.4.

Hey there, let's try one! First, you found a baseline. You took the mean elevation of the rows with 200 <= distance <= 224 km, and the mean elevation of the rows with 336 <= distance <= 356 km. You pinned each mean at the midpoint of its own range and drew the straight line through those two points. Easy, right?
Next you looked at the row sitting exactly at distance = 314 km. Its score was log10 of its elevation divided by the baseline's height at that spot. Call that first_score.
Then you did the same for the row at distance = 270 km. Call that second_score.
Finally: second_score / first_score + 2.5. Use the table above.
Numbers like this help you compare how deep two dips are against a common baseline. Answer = 1.2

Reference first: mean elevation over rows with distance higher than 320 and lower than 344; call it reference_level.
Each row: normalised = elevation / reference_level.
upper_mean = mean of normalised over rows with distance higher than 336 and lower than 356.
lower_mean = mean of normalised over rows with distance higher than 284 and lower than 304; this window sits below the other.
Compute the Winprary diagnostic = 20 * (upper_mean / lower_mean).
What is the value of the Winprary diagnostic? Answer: 34.4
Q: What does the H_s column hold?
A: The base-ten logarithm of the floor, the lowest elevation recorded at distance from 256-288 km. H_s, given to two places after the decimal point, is 0.41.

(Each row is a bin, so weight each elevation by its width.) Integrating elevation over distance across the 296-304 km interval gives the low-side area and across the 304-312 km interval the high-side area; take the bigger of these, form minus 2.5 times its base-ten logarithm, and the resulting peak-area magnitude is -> -3.8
